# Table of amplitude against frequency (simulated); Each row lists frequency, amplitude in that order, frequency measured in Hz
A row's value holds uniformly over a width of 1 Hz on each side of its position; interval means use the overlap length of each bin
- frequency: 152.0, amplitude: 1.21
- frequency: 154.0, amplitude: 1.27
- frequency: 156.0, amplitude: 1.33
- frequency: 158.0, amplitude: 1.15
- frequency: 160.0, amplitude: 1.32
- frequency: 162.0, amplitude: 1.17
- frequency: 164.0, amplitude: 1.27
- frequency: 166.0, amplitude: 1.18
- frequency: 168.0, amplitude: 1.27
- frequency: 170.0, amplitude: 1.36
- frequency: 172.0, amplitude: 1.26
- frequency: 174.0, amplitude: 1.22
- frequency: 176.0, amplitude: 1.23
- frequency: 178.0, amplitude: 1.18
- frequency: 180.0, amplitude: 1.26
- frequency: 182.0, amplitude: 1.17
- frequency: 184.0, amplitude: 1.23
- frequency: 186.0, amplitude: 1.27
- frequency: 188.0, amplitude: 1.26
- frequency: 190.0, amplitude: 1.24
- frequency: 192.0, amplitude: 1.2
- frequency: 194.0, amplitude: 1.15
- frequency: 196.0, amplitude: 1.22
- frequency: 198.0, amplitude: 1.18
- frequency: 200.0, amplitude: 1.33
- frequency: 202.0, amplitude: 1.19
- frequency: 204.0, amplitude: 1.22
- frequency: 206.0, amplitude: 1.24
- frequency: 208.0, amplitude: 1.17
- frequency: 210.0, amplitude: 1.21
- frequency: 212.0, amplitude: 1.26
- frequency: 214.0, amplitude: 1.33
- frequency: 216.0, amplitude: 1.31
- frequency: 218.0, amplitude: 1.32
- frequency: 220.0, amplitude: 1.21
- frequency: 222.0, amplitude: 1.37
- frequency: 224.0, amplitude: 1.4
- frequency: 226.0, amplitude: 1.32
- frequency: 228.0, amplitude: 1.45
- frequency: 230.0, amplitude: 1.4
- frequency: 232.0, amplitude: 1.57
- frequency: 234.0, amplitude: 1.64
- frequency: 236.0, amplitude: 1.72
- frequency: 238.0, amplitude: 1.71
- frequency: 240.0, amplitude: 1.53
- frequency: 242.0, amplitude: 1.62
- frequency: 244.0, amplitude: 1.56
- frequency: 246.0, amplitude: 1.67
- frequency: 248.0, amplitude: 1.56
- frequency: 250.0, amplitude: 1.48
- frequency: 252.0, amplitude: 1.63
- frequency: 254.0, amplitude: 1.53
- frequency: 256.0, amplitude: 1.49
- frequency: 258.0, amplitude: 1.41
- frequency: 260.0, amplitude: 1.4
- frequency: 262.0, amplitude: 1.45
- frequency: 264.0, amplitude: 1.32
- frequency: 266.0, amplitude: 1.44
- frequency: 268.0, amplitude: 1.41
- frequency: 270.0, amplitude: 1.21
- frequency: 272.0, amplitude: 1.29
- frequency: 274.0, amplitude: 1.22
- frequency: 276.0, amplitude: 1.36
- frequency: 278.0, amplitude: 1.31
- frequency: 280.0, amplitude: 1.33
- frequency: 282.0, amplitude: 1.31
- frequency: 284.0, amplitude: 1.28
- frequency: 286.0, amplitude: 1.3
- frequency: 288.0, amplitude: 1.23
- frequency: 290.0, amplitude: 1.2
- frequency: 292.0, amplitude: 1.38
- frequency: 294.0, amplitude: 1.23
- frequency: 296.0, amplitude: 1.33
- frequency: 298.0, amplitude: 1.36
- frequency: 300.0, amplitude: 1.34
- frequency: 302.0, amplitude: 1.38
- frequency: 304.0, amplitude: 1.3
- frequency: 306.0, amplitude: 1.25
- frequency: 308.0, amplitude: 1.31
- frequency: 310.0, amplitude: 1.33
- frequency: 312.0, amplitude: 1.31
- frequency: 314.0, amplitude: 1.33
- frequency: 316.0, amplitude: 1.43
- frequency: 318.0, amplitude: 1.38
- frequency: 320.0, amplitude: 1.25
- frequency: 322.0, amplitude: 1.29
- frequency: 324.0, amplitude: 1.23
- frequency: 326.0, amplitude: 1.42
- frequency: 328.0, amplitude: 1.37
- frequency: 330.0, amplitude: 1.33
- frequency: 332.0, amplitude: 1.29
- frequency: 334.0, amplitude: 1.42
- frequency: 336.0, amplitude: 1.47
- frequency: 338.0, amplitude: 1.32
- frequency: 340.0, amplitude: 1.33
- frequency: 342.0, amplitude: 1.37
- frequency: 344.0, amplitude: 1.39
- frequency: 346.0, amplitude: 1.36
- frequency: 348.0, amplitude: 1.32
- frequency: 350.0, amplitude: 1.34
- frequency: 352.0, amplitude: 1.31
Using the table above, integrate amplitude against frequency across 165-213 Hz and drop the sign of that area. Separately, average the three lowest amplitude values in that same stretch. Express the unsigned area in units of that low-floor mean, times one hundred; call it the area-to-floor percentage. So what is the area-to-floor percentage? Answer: 5072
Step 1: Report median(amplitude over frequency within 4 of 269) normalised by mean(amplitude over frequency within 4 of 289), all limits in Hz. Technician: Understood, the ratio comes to 1.06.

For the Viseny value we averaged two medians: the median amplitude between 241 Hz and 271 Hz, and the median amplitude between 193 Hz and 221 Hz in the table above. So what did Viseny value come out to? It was 1.35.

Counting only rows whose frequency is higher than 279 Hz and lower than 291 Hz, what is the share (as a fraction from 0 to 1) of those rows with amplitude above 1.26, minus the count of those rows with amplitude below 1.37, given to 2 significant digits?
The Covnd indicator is -5.3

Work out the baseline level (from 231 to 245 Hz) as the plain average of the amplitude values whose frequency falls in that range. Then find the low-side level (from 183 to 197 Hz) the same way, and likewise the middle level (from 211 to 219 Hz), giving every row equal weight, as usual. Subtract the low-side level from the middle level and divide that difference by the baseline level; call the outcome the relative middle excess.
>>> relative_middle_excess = 0.05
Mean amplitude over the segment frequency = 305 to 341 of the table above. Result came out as 1.34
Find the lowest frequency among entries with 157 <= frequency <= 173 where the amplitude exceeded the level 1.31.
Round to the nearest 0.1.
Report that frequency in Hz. 160.0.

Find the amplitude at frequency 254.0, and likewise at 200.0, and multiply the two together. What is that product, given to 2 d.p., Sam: 2.03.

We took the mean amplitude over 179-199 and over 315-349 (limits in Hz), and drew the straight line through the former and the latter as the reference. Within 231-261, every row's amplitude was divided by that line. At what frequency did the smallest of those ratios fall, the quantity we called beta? 260.0 Hz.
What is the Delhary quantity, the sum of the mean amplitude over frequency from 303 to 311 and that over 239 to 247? 2.89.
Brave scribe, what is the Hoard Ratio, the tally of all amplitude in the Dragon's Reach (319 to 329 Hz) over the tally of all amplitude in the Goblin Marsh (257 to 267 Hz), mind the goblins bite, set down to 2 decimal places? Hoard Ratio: 0.93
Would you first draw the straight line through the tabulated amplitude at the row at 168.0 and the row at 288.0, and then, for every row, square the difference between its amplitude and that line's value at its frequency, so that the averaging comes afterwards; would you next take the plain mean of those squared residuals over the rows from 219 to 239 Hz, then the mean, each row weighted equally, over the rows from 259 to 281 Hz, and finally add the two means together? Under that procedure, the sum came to 0.10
